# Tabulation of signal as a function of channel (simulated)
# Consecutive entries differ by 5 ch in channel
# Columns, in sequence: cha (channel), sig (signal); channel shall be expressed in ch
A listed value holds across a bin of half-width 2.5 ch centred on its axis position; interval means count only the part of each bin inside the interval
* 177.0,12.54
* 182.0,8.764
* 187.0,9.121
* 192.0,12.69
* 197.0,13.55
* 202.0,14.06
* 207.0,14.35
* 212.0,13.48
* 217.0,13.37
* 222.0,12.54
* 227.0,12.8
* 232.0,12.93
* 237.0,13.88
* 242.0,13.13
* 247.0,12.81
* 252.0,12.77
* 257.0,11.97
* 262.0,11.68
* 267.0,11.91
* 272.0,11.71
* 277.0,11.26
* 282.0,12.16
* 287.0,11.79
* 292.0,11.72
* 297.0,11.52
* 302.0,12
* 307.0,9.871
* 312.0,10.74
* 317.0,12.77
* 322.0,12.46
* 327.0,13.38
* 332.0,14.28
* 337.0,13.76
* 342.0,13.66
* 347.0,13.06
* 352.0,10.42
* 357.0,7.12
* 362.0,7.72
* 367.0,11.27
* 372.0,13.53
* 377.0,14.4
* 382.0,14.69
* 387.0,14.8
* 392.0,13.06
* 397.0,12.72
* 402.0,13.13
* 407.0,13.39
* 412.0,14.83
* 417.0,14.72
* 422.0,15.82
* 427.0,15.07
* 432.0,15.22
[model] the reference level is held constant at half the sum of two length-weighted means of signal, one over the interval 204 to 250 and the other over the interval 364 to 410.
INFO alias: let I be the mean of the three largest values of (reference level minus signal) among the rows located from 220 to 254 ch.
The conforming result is 0.6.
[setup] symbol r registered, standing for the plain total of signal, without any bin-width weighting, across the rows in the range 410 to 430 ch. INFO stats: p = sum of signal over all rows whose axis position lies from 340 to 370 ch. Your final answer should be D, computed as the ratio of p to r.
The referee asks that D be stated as 1.0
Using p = 63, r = 60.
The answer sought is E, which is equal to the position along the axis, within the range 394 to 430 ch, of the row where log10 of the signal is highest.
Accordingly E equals 422.0 ch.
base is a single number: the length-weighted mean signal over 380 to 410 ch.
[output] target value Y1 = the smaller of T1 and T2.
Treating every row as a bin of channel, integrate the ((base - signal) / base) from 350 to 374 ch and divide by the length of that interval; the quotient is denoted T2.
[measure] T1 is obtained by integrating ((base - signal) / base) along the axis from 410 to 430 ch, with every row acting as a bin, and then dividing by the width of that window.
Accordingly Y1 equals -0.11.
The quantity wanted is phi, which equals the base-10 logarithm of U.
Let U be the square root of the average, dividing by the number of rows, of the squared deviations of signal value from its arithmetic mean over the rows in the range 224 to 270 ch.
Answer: -0.2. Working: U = 0.7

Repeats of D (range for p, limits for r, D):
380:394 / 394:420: 0.6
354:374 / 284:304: 0.8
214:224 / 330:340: 0.9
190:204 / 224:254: 0.5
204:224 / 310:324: 1.5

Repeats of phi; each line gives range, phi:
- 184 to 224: 0.2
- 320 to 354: 0.1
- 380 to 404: -0.1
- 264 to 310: -0.2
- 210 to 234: -0.5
